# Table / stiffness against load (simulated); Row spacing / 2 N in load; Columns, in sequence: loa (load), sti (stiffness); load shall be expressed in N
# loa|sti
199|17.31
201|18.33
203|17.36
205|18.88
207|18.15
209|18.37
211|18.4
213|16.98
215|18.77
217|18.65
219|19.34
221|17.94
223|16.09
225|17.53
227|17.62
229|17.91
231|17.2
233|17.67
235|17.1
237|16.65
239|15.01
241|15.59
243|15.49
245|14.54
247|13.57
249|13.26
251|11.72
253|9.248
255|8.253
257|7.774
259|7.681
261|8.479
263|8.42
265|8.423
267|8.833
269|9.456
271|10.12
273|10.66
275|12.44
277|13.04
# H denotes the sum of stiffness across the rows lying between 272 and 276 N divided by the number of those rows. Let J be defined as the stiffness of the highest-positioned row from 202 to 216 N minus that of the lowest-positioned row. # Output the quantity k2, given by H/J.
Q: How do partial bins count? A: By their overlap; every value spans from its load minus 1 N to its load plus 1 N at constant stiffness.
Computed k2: 8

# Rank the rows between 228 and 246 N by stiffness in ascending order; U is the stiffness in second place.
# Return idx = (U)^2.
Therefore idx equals 225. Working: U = 15.01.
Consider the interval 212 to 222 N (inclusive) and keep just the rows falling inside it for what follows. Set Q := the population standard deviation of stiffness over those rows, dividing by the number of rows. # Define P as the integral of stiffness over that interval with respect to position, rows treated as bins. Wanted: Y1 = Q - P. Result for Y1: -183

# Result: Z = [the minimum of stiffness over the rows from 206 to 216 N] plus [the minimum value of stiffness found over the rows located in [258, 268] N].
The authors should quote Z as 25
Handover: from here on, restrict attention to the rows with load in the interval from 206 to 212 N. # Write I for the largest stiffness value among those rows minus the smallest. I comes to 0.25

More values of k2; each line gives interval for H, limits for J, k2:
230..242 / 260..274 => 8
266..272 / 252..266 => -11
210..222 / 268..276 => 6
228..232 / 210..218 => 70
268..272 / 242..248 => -5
